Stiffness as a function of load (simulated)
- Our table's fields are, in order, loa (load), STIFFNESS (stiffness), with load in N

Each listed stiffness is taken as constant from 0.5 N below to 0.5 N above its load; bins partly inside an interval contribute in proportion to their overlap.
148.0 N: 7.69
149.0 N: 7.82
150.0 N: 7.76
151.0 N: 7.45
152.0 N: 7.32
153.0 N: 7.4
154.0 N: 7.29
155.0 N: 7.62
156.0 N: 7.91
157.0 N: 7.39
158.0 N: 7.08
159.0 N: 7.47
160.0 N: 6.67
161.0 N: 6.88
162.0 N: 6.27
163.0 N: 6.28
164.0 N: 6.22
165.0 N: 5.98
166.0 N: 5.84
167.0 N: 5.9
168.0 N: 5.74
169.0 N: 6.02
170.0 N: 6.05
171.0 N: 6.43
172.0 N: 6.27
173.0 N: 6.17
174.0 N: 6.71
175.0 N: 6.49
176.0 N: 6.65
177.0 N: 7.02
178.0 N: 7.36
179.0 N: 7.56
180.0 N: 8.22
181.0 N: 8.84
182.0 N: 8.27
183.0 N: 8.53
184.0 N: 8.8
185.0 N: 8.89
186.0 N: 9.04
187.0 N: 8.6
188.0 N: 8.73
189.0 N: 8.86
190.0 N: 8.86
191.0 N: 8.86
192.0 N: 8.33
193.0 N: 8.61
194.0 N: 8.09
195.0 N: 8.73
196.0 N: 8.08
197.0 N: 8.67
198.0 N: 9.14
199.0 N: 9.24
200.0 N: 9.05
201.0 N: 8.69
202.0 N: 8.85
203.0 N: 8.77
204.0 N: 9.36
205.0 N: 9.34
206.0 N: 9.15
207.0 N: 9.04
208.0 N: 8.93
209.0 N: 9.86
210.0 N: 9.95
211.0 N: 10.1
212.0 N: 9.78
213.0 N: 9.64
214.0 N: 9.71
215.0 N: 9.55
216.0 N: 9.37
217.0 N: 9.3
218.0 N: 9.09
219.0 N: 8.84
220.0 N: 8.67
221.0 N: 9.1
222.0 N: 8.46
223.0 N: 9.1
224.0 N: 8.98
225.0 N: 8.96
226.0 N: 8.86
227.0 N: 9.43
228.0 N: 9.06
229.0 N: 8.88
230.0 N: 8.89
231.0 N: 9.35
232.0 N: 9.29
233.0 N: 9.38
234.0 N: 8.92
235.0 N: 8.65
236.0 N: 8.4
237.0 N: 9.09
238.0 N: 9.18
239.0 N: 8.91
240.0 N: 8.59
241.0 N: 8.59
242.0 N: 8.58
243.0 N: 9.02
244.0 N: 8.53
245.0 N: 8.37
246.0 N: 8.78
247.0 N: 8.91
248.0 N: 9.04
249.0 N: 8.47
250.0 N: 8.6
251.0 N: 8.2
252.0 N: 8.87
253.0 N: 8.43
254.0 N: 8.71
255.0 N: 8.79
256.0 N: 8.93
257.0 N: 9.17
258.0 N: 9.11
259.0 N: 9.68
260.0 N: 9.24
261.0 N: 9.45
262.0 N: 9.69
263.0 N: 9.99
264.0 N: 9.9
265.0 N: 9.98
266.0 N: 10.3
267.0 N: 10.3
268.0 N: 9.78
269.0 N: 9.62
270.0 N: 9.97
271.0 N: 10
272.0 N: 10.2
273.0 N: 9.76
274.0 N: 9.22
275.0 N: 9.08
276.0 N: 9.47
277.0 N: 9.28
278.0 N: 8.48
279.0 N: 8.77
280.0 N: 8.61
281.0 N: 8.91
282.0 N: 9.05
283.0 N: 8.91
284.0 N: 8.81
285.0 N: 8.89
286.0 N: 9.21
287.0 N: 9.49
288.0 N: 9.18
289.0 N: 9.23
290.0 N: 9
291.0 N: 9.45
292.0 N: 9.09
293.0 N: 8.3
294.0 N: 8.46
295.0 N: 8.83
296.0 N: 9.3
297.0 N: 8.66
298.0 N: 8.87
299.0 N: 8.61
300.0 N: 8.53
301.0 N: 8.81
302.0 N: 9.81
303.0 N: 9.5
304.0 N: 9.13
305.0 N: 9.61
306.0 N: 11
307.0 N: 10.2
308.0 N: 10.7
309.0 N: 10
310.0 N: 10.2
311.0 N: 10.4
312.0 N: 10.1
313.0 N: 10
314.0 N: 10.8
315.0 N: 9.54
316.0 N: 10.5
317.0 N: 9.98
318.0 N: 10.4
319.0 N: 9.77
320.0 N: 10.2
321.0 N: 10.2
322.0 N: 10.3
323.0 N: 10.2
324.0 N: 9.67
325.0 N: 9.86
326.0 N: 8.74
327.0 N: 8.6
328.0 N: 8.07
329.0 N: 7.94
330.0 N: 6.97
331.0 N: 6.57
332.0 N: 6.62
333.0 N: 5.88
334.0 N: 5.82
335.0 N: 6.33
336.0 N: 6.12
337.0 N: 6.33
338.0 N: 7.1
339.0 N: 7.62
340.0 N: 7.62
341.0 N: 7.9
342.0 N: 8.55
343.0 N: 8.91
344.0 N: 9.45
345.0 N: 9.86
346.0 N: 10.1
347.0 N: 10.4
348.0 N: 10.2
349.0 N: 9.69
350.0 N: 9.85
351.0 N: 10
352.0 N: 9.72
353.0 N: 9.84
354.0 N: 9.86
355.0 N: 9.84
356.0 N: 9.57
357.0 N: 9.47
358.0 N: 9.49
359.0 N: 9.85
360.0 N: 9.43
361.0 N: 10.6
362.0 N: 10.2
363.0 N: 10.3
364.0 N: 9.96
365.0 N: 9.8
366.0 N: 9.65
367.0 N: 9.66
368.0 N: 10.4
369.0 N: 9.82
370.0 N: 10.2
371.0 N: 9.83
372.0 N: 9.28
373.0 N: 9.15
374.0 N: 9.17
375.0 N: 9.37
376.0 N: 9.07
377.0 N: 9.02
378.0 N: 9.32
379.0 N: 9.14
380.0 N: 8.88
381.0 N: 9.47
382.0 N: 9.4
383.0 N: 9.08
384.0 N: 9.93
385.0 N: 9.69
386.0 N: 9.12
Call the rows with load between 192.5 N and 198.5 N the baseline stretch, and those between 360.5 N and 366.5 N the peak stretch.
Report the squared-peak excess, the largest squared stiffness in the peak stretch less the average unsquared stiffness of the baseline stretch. 104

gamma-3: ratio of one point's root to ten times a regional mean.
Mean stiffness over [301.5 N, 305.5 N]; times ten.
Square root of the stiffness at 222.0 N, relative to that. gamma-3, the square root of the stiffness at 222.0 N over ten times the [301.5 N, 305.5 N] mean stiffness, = 0.0306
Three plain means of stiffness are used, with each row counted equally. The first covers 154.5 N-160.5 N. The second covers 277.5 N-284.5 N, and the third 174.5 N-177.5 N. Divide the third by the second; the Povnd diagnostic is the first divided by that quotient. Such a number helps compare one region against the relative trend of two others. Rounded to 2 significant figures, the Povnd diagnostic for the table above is 9.6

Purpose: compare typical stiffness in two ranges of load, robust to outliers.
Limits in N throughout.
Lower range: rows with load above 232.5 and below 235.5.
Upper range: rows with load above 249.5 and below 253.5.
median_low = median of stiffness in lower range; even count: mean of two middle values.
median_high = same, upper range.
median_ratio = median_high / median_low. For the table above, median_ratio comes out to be 0.95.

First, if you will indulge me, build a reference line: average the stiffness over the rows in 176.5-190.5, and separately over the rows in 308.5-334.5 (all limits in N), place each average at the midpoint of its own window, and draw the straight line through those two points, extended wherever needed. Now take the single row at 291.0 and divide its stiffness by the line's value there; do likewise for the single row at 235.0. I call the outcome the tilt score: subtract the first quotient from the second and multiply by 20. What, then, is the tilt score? -1.1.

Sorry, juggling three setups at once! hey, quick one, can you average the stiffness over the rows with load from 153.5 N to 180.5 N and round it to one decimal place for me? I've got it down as 6.7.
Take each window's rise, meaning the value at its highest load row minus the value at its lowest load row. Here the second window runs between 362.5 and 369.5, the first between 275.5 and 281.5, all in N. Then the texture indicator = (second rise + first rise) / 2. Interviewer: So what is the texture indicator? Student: -0.52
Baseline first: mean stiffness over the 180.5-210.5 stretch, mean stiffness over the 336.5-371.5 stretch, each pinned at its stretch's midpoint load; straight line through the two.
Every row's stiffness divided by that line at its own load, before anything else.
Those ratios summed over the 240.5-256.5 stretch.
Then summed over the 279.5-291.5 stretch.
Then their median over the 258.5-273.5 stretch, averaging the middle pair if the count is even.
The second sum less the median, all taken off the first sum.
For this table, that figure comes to 5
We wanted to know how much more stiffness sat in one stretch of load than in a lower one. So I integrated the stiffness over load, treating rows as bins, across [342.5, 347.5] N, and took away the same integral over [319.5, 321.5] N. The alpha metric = 28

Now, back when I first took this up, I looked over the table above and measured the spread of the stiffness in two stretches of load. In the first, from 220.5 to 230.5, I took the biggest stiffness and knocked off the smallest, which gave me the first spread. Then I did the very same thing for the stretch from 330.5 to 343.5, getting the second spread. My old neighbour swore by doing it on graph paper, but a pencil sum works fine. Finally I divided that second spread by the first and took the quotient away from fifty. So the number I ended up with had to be 46.8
